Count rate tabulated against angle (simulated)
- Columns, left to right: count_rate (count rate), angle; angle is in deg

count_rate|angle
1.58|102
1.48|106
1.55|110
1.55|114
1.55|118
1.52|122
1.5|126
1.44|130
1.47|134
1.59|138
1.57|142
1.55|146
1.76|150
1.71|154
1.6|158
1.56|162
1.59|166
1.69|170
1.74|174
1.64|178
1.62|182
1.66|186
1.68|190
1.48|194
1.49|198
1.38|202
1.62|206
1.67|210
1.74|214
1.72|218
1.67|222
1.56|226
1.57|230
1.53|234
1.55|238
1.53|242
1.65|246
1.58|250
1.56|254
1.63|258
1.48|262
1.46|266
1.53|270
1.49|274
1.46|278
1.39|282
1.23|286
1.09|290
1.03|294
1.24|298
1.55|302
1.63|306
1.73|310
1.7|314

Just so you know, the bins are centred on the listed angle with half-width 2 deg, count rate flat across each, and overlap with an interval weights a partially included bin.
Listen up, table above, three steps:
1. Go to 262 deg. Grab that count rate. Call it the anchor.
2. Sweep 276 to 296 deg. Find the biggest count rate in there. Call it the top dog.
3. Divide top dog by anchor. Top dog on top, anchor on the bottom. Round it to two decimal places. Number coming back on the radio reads 0.99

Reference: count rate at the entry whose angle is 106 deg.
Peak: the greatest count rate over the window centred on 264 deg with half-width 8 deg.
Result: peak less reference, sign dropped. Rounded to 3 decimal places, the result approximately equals 0.150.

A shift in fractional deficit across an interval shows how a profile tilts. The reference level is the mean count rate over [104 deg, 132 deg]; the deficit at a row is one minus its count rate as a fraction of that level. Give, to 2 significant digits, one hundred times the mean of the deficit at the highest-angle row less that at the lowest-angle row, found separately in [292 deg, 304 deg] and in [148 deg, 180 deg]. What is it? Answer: -13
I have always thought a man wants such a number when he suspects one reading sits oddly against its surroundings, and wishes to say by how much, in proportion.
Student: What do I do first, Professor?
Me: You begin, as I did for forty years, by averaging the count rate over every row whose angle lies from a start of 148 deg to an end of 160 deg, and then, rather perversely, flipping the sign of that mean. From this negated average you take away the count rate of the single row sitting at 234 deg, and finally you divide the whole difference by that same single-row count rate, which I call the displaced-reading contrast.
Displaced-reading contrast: -2.10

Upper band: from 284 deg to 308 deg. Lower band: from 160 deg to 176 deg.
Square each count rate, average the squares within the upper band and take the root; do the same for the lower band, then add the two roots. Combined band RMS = 2.96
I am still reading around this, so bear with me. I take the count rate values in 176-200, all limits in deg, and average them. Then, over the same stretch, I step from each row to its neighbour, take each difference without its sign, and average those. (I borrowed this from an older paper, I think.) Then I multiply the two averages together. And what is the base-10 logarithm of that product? -1.03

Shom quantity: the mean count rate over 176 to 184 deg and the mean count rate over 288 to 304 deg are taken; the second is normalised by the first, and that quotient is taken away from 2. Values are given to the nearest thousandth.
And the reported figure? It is 1.247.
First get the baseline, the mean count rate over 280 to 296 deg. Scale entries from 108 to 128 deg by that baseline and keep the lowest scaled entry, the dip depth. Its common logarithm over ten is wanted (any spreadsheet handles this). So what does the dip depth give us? 0.0102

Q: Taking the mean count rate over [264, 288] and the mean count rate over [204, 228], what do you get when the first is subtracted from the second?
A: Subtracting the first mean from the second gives 0.24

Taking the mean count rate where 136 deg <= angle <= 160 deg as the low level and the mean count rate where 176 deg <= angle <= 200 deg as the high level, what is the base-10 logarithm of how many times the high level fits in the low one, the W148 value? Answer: 0.01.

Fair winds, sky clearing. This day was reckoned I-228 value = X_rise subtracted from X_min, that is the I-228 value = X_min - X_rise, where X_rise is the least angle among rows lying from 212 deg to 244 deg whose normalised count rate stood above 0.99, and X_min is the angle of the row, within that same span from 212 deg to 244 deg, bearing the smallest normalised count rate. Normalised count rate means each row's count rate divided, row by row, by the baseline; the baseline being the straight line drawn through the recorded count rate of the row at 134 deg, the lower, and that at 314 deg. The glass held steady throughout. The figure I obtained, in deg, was 28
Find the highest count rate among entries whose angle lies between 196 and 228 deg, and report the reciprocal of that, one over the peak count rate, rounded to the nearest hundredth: 0.57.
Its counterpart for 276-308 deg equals 0.61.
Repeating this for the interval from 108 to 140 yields 0.63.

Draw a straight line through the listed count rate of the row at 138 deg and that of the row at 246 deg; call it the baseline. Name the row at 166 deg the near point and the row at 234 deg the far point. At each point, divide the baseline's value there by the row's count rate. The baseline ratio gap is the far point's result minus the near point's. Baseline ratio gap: 0.06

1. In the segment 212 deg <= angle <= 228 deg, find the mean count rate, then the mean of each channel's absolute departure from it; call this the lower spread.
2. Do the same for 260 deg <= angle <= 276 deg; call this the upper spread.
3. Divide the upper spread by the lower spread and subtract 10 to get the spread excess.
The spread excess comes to -9.7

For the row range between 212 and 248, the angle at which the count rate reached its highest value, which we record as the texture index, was 214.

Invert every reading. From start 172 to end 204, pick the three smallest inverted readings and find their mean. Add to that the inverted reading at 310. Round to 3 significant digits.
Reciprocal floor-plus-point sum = 1.17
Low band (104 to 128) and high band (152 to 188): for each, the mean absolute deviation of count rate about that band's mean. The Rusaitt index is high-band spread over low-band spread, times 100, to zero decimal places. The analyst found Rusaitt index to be 194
